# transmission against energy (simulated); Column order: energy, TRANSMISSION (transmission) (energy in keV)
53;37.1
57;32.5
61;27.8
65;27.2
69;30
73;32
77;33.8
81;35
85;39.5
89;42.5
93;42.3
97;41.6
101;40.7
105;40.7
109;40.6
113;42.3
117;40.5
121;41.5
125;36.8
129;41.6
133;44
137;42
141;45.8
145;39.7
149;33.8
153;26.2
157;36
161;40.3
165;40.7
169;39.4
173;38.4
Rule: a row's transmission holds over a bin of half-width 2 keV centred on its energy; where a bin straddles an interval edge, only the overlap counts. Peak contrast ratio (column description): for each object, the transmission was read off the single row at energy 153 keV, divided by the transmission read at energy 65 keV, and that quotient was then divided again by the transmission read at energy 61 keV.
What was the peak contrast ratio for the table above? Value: 0.035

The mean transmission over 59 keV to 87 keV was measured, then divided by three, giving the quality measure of 10.7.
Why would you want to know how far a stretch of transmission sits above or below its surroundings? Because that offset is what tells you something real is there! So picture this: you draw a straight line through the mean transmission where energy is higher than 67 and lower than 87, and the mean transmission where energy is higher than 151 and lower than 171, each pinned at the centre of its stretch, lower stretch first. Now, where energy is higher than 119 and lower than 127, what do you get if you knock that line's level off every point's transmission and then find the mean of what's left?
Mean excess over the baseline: 3.7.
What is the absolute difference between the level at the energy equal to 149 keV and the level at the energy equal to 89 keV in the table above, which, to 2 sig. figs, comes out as 8.7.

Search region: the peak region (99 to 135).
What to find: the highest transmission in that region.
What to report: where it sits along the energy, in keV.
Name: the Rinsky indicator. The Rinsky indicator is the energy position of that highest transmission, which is 133 keV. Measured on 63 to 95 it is 89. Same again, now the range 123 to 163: 141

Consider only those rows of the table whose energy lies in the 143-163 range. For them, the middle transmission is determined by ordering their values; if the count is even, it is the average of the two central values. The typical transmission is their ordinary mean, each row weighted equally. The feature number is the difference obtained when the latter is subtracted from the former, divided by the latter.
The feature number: 0.023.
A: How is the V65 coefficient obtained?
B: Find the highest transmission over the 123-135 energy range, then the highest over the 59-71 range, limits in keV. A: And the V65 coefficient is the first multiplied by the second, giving 1320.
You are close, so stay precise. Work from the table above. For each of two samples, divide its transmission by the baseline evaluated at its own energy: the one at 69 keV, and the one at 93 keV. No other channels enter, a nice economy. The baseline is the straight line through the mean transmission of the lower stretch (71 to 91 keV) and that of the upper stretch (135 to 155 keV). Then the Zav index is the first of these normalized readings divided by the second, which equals 0.72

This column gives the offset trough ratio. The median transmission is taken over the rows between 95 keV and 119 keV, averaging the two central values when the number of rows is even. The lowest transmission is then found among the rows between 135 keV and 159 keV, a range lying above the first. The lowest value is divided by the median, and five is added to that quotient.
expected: 5.64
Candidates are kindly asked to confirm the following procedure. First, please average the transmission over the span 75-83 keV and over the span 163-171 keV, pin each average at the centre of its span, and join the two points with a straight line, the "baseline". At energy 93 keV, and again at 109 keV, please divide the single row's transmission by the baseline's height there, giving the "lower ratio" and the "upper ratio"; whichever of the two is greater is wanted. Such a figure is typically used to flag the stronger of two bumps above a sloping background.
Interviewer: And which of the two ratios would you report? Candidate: 1.20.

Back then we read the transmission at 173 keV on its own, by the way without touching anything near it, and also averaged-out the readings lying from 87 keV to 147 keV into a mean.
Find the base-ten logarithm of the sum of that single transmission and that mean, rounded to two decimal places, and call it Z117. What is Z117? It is 1.90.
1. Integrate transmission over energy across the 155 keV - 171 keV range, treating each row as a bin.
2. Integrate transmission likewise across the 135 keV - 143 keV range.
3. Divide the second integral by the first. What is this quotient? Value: 0.6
